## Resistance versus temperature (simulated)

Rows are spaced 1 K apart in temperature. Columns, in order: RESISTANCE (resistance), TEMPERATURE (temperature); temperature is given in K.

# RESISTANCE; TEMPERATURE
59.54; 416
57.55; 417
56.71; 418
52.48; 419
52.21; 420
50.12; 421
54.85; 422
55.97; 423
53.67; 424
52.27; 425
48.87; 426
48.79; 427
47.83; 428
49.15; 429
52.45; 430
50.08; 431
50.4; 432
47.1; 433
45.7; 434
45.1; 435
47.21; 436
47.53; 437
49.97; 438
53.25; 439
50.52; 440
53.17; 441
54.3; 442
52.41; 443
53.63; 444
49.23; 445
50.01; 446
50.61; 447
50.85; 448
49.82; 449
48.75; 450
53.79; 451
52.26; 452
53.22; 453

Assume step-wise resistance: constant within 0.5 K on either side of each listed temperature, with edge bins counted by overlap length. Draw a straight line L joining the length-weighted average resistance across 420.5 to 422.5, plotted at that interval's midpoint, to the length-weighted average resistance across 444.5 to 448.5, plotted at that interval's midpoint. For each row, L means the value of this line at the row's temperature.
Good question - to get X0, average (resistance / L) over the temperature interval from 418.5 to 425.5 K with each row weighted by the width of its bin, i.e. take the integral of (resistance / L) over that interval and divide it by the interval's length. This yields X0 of 1.01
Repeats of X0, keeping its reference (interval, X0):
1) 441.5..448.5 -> 1.03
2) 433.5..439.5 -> 0.94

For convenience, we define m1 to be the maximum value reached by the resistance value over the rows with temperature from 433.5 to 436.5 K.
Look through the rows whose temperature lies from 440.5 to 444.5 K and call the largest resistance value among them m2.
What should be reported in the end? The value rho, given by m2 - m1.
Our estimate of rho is 7.1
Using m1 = 47.21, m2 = 54.3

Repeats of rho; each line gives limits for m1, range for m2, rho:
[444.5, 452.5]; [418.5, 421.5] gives -1.3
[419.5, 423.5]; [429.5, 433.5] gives -3.5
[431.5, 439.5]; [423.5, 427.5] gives 0.4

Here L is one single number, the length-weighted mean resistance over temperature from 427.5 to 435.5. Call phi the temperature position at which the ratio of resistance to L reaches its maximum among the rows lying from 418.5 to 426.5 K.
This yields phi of 423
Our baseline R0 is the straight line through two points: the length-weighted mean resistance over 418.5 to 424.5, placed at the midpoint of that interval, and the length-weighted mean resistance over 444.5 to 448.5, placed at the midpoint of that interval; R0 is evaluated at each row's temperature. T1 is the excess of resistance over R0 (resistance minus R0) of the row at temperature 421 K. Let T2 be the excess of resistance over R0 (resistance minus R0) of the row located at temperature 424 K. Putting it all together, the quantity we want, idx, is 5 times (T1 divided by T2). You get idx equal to -21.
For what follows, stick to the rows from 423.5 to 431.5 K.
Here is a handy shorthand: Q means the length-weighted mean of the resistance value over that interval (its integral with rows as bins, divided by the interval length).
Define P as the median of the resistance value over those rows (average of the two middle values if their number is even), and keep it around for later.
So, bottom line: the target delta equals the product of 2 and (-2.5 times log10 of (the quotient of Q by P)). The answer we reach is -0.034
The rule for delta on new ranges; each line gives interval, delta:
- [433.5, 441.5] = -0.014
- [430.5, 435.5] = -0.026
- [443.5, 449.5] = -0.016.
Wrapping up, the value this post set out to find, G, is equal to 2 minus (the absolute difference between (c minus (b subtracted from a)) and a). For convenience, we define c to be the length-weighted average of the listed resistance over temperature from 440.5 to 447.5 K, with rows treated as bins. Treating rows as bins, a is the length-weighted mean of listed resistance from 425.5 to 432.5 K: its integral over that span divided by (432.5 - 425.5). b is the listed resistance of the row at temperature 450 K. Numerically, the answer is 0.6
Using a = 49.7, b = 48.75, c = 51.9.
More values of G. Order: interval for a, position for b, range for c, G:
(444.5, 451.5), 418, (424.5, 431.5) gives -3.8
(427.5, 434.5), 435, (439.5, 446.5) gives 1.1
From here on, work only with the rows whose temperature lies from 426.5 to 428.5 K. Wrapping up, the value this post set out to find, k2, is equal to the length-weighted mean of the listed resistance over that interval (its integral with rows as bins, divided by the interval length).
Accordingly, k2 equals 48.3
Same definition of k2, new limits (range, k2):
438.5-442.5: 52.8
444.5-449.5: 50.1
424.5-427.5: 50.0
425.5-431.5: 49.5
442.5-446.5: 51.3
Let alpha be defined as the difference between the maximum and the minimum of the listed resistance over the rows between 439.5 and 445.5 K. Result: 5.1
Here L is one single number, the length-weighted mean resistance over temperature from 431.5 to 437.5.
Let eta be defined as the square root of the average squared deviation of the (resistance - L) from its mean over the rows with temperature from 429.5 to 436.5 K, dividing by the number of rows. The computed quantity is 2.52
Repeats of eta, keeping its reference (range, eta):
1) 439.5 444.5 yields 1.30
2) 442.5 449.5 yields 1.44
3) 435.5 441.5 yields 2.39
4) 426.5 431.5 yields 1.57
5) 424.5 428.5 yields 1.68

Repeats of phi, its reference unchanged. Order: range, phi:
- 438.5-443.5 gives 442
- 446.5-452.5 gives 451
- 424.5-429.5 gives 425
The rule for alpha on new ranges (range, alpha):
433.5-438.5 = 4.9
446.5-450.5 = 2.1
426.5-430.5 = 4.6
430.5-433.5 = 3.3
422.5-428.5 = 8.1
